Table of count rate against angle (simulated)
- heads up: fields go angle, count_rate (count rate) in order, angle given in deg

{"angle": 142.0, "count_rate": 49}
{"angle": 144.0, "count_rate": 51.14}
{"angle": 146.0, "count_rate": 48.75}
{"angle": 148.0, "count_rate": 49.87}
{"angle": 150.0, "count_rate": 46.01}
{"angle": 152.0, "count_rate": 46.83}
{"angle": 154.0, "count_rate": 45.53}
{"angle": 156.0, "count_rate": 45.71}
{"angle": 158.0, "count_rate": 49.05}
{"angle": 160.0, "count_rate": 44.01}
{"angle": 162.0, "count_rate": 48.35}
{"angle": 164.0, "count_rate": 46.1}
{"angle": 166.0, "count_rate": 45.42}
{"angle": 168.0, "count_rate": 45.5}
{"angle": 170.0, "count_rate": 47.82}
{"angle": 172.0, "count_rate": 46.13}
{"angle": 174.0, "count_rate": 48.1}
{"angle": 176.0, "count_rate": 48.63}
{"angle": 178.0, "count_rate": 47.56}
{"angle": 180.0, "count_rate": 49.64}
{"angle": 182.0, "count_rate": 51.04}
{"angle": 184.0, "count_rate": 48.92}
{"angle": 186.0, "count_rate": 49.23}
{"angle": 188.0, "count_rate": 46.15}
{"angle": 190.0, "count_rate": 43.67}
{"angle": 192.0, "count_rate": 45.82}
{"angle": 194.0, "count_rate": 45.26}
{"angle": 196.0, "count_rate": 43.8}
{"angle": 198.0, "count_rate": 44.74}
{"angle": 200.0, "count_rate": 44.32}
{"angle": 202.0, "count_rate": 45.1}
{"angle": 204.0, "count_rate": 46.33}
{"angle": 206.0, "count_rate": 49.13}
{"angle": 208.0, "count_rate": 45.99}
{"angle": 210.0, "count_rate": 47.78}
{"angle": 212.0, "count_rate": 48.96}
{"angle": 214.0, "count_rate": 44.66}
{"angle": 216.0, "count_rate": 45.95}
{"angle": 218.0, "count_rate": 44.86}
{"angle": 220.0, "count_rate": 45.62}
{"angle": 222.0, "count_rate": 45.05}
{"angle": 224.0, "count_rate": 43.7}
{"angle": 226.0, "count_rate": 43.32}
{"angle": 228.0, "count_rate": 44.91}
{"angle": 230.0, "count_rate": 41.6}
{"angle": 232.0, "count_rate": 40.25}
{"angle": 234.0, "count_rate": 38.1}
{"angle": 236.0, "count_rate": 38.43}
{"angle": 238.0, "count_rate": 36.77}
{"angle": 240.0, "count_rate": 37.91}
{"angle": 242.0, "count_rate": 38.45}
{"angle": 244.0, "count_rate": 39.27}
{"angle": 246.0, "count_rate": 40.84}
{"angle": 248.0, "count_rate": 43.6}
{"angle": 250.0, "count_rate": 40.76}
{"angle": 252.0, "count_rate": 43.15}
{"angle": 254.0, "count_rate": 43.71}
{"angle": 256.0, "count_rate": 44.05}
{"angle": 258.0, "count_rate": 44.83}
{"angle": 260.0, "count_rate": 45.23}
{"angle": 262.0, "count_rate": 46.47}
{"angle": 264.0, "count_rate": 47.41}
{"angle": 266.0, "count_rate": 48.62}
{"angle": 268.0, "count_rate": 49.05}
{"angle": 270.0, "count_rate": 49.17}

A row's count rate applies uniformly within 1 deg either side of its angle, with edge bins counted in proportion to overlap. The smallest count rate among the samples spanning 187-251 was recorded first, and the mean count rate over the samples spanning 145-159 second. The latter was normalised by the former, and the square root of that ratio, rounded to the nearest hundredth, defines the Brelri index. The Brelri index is 1.14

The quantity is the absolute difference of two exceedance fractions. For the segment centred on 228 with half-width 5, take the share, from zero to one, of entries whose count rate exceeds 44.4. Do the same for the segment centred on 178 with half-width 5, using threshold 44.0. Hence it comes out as 0.8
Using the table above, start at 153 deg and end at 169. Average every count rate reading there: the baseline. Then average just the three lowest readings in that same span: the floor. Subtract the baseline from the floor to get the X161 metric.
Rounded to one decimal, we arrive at -1.2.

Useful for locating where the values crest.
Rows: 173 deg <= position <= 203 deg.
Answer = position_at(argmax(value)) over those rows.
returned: 182.0 deg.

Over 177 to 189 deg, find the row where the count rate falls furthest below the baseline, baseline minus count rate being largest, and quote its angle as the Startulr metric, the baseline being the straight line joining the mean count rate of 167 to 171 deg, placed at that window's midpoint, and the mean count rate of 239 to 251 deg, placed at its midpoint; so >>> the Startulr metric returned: 188.0 deg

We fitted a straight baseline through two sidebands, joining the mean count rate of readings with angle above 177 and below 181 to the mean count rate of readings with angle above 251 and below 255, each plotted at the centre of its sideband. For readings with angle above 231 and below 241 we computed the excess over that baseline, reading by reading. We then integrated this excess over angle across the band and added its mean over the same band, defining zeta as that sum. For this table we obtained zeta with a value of -70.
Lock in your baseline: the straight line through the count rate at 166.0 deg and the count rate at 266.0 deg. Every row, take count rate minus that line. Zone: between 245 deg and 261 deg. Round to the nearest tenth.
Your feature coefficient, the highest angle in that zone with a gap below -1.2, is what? 260.0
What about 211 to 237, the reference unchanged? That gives 236.0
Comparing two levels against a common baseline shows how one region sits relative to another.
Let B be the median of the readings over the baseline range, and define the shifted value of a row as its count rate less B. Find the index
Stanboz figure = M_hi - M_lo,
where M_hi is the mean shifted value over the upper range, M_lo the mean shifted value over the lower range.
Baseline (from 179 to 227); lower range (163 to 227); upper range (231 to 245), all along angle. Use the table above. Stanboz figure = -7.9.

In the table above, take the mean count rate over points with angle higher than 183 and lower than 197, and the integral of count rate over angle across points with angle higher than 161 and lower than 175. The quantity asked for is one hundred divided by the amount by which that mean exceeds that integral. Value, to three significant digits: -0.164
